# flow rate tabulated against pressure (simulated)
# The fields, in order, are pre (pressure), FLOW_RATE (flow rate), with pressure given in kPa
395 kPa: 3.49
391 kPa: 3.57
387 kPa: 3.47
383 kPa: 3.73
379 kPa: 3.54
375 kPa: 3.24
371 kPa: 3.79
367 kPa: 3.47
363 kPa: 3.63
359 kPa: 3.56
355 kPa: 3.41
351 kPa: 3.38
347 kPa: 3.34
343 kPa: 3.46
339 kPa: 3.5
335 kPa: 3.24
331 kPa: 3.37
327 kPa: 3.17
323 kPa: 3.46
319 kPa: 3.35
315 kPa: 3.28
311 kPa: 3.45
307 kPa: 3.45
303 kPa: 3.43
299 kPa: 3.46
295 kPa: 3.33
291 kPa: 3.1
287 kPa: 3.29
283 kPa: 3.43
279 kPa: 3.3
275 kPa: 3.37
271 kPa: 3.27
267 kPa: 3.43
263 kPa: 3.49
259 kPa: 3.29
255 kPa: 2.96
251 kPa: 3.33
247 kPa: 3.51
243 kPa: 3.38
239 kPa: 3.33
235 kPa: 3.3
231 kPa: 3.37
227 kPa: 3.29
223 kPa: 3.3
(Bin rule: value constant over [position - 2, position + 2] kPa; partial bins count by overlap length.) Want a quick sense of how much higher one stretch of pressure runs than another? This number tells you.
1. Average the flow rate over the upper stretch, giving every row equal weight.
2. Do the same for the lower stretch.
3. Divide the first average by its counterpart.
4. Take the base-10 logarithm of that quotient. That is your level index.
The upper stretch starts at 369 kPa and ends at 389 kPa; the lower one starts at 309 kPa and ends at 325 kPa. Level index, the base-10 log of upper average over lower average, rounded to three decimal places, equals 0.021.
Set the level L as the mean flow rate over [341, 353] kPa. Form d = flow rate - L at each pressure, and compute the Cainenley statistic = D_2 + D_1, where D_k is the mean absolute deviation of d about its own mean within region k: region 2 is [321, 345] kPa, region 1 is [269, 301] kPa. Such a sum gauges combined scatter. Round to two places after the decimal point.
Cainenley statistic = 0.19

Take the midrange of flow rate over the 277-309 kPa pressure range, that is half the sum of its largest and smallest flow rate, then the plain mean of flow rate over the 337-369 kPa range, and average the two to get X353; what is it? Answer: 3.37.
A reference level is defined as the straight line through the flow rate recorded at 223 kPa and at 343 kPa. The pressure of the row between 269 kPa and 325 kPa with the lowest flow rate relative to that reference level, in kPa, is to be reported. 291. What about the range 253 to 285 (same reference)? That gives 255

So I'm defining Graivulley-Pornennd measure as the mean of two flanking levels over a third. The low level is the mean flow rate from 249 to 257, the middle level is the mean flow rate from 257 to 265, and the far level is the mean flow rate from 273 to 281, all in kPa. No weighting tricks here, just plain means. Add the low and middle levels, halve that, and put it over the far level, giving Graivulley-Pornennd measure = 0.98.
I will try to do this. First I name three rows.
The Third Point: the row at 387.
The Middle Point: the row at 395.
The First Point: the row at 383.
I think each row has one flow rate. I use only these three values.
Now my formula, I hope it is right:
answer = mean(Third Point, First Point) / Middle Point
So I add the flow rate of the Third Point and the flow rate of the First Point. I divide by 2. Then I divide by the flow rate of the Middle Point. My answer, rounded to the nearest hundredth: 1.03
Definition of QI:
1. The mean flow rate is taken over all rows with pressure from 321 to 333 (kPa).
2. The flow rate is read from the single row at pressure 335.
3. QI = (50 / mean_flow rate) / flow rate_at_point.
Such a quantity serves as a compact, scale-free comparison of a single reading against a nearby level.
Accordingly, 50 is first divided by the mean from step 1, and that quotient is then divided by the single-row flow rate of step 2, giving 4.63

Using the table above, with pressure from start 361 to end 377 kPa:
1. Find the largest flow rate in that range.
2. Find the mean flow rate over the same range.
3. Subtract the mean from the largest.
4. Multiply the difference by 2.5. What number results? 0.64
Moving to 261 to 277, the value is 0.25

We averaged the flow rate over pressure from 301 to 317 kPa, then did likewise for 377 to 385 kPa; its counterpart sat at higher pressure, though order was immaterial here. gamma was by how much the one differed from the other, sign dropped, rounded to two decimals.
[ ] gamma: 0.23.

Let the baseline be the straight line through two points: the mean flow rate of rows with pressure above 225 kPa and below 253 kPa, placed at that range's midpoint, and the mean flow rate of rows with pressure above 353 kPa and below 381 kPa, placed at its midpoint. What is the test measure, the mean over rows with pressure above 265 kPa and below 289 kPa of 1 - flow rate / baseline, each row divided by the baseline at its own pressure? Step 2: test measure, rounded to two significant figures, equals 0.017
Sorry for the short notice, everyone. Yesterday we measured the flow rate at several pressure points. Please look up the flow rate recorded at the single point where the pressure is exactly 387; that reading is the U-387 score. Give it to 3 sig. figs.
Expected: 3.47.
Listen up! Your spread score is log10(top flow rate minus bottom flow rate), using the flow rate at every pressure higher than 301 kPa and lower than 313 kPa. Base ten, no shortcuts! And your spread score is -1.70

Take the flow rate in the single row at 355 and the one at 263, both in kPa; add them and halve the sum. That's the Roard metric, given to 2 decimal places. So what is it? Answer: 3.45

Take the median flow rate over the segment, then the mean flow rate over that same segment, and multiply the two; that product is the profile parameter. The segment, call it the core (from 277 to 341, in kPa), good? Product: 11.3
